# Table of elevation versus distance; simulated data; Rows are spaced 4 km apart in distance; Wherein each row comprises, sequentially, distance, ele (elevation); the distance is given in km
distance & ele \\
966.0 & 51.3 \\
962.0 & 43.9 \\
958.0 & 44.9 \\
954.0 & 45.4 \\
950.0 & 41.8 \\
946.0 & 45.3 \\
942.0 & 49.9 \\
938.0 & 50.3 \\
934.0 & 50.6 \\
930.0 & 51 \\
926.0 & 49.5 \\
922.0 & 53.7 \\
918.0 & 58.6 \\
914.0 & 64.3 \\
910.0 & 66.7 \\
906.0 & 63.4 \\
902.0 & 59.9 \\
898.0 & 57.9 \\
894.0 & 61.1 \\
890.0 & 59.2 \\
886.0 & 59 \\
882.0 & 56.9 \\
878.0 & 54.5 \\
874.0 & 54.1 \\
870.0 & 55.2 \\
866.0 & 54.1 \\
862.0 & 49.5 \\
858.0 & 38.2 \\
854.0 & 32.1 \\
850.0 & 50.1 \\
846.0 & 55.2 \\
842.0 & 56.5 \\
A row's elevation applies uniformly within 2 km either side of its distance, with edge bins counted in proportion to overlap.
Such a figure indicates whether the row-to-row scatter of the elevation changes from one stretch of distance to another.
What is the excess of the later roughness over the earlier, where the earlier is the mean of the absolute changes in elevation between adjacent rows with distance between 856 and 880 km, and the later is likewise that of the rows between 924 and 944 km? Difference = -3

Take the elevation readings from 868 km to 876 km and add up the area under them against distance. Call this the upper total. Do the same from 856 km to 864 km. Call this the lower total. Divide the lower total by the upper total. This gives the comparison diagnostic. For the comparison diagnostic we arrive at 0.80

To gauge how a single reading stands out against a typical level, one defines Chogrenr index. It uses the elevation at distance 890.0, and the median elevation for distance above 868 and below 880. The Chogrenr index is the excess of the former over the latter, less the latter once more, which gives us -50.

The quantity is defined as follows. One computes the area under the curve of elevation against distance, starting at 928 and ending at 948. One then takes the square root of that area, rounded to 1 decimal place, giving 31.4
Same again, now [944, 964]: 29.8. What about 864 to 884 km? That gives 33.2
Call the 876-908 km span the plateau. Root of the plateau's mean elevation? 7.68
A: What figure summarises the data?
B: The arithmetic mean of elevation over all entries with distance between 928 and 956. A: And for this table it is 48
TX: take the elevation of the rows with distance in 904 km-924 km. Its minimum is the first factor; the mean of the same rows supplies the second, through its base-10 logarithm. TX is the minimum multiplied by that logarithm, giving 96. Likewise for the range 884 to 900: 103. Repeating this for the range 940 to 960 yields 69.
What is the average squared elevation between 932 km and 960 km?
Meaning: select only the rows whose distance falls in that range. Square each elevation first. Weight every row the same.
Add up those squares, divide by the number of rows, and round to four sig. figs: 2208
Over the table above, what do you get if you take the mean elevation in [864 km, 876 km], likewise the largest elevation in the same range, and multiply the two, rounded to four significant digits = 3007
